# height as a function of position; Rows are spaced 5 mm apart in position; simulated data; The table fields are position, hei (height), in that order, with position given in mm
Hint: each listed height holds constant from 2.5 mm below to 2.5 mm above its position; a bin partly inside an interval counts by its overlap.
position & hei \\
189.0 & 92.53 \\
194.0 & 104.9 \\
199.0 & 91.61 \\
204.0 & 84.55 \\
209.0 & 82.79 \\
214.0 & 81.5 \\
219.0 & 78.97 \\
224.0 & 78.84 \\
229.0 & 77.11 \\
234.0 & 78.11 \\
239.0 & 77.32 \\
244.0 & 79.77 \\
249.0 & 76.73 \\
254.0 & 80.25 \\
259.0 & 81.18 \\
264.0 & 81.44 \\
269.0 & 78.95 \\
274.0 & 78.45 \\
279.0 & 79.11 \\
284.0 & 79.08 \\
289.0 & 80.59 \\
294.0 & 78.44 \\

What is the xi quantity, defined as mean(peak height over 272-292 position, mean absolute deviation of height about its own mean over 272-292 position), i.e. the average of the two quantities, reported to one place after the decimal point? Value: 40.6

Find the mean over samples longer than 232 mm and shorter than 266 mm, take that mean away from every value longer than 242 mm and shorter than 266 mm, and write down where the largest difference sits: 264.0 mm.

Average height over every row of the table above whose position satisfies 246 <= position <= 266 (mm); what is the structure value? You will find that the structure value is 79.9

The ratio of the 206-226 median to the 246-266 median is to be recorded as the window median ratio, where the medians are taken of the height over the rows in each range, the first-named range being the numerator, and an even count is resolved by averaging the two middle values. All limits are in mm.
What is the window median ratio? 0.99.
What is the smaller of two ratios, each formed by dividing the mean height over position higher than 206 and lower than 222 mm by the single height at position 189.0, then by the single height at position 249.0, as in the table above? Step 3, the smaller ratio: 0.88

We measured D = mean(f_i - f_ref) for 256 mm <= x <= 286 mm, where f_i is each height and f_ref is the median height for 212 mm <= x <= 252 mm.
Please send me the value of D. 1.2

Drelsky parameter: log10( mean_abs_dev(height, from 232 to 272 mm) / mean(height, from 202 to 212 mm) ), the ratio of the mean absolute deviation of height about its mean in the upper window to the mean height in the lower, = -1.76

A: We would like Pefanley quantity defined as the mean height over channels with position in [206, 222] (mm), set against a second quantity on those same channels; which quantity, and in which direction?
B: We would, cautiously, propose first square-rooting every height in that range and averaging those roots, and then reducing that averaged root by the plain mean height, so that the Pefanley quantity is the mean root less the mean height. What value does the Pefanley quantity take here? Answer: -72.1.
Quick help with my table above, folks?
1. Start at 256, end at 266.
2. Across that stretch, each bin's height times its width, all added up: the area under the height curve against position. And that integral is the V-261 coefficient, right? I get 813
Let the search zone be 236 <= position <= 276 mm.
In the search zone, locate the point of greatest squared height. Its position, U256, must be 264.0 mm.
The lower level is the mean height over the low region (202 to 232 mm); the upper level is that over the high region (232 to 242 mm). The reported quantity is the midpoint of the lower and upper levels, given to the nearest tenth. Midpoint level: 79.2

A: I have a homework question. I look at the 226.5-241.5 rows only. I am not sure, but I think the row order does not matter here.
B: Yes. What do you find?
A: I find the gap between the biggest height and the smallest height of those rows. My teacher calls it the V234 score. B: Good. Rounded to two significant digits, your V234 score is 1.0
